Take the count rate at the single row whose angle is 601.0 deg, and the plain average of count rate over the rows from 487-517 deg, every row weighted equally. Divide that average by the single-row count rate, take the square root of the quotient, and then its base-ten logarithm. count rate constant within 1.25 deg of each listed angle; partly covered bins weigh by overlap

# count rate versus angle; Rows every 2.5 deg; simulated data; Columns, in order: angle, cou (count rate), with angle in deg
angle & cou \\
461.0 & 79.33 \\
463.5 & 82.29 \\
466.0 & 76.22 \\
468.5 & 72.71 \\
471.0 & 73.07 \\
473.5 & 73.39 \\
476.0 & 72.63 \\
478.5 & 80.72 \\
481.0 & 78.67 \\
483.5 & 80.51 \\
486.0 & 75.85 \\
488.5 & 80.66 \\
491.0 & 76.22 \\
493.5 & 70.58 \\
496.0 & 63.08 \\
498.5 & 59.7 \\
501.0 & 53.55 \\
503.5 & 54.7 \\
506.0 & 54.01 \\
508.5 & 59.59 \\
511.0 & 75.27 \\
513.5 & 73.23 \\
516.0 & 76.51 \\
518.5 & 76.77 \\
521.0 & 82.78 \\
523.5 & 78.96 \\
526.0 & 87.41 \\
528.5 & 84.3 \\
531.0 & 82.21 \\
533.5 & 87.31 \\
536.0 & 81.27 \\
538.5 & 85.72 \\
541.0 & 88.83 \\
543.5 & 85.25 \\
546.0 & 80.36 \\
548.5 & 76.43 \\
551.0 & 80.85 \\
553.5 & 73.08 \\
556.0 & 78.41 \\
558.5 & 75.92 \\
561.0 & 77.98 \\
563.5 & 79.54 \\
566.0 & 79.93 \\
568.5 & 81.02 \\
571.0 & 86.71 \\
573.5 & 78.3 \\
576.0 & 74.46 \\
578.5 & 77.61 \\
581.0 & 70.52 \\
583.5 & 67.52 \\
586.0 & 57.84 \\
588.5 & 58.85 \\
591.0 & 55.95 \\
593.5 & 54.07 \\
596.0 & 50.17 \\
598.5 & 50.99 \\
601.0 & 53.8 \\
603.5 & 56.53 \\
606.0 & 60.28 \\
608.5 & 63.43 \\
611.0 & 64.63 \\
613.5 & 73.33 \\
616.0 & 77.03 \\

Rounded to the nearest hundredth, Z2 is 0.05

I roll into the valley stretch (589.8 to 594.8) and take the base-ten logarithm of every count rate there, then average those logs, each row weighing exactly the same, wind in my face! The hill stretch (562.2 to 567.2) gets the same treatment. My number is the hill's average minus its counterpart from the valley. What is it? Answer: 0.16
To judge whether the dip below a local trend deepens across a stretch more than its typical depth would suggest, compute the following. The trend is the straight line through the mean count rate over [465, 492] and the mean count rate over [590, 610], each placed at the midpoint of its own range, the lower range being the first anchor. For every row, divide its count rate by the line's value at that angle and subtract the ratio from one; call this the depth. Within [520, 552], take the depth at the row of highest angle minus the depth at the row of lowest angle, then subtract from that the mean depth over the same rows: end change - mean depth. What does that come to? 0.18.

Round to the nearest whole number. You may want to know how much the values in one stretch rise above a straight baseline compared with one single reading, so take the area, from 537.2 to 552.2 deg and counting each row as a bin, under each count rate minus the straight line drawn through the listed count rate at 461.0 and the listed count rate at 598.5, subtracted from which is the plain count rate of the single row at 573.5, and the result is 234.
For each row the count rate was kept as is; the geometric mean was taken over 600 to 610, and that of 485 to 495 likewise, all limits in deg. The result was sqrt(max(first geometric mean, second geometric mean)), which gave 8.70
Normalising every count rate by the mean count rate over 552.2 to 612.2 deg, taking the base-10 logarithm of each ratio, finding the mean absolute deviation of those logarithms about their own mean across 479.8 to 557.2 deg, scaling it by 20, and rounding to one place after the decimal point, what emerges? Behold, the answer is 1.0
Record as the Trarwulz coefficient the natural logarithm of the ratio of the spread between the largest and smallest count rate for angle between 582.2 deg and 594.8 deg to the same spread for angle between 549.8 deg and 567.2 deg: 0.5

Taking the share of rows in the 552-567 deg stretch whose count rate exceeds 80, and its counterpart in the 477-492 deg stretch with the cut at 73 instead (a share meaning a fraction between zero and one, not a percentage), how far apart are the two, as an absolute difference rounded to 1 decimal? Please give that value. 1.0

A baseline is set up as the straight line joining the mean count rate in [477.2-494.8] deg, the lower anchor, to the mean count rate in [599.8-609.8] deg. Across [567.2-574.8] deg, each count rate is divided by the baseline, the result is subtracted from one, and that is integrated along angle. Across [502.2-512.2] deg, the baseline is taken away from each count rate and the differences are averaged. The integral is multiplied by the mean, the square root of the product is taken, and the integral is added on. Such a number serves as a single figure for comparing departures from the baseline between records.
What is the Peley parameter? 3.2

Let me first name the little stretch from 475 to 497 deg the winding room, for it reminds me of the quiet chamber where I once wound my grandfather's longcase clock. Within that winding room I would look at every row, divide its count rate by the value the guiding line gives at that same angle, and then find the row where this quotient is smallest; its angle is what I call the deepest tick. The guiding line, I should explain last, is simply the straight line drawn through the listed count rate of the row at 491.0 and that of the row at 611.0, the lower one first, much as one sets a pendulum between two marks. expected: 496.0 deg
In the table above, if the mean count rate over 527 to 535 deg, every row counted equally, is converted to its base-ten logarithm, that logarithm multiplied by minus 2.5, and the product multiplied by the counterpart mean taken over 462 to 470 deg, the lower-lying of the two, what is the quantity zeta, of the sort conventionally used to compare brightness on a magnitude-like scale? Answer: -371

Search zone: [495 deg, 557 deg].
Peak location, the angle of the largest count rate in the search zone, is 541.0 deg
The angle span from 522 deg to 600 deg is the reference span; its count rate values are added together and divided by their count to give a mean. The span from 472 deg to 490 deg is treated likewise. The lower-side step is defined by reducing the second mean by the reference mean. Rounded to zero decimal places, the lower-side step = 2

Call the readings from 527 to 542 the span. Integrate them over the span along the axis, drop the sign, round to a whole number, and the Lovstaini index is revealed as 1274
